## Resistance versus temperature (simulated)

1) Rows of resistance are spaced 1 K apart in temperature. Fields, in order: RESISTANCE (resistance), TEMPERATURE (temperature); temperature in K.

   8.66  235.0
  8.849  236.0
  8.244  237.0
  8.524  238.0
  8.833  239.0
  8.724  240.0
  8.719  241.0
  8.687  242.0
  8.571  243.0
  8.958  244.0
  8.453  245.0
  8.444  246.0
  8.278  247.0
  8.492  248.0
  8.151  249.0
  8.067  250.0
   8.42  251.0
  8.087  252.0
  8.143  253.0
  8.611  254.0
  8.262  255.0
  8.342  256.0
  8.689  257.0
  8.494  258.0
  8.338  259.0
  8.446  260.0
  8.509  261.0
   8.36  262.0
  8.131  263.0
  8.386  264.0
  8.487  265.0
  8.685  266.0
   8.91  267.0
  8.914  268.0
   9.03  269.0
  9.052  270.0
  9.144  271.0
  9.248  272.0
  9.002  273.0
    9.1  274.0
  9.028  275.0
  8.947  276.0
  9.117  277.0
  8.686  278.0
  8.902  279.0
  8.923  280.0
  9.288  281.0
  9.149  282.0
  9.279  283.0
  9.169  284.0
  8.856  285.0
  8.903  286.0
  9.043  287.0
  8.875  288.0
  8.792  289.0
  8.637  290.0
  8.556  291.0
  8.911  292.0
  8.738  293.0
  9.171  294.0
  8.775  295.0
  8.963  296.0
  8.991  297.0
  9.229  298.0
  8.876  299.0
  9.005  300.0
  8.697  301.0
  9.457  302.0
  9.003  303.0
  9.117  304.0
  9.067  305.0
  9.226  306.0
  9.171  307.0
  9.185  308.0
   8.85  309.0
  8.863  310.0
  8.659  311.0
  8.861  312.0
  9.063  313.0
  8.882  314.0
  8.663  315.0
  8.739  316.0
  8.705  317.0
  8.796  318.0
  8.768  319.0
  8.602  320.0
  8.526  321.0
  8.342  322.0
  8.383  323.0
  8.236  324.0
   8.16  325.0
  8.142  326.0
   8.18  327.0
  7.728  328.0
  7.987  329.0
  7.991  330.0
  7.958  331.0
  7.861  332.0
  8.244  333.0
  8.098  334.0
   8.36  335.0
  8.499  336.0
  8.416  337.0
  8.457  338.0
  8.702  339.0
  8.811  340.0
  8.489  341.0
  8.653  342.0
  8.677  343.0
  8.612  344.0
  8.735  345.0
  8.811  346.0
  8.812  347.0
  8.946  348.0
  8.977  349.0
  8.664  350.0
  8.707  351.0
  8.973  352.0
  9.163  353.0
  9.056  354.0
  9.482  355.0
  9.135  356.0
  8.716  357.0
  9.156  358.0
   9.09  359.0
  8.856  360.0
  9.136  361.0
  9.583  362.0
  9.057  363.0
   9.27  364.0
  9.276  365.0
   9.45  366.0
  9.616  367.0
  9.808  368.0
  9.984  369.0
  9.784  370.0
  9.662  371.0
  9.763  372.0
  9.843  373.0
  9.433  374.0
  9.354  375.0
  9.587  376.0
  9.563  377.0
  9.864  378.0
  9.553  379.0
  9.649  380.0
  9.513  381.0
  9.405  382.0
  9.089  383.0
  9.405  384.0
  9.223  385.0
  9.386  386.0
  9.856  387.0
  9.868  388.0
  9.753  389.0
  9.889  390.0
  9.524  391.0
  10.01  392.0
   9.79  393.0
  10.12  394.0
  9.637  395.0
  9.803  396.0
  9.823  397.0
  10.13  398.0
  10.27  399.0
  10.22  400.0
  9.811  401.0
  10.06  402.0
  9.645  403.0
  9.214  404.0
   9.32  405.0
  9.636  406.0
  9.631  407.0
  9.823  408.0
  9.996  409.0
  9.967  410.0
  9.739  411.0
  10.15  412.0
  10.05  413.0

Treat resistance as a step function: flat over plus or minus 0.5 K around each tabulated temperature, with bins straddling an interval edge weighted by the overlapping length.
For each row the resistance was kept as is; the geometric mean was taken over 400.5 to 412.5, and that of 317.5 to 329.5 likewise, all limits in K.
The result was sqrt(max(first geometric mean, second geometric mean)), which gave 3.12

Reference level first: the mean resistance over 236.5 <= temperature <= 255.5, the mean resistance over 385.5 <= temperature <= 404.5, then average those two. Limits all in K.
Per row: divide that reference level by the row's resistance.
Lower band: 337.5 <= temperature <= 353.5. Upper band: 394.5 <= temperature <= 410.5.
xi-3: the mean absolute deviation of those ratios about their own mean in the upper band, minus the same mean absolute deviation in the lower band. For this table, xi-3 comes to 0.0044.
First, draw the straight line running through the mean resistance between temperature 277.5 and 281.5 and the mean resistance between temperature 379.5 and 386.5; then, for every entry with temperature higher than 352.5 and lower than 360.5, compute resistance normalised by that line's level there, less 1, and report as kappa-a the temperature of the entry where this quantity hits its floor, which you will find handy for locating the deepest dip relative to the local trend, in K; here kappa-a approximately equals 357.0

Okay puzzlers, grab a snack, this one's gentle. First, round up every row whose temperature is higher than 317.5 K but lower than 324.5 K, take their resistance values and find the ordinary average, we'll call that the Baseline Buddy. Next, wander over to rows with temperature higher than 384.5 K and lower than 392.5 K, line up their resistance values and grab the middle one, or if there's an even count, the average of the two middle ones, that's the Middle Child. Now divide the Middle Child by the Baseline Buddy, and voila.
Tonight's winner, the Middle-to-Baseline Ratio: 1.15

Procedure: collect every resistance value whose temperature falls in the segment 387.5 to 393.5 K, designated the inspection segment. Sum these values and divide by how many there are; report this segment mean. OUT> 9.8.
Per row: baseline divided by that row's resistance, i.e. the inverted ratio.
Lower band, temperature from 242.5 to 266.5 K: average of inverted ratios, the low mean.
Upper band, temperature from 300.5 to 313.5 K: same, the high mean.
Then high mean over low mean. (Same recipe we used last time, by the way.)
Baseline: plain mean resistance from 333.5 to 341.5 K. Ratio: 0.93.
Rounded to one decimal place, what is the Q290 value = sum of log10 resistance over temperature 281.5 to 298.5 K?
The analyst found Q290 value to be 16.2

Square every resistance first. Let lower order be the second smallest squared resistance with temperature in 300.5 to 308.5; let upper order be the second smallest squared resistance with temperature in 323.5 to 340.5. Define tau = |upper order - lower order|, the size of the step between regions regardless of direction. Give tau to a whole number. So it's 19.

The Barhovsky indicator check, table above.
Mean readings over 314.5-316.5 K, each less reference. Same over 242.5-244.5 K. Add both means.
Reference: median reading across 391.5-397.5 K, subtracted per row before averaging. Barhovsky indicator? -2.2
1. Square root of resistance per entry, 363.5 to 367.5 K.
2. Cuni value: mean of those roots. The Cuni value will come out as 3.07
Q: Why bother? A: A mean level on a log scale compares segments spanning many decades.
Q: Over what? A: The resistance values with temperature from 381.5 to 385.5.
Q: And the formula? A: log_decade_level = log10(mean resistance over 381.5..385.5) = 0.968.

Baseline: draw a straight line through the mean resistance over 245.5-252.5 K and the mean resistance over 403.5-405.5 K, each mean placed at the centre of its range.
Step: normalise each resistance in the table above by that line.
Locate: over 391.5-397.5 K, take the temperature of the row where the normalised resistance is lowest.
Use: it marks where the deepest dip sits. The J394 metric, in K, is 395.0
